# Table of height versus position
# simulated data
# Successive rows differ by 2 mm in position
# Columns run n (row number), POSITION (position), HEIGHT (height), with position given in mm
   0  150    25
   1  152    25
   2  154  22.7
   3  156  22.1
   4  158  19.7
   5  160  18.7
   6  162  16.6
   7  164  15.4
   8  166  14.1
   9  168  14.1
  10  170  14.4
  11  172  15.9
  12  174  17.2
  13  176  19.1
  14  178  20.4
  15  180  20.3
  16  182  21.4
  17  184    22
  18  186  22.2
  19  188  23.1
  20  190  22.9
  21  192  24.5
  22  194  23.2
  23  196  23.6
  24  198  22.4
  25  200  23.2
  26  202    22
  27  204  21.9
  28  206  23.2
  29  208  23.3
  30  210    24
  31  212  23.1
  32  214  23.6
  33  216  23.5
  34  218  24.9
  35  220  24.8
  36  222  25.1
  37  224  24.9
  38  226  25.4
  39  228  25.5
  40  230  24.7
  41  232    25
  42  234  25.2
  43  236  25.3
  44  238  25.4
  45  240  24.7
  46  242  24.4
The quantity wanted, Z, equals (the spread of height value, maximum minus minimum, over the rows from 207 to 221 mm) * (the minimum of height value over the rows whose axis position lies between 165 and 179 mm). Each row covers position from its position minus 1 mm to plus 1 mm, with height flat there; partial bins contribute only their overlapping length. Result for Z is 25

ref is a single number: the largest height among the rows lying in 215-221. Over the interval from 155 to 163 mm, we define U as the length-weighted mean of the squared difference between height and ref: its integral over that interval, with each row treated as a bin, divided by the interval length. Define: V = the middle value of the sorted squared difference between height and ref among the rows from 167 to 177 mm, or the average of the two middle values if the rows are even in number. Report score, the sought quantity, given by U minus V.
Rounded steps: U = 36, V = 81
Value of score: -45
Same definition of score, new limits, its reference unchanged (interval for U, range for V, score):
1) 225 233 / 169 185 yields -27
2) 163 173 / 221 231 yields 103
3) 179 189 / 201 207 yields 2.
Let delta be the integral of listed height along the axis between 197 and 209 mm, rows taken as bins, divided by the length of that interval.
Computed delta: 22.7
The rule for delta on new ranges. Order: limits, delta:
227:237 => 25.1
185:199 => 23.1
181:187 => 21.9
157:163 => 18.3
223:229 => 25.3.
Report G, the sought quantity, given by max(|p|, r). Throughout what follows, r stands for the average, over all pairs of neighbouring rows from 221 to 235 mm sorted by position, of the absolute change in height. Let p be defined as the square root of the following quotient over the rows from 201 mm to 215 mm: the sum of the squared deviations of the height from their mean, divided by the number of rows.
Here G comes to 0.73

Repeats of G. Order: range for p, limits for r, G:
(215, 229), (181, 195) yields 0.80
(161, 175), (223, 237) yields 1.15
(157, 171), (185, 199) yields 2.12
